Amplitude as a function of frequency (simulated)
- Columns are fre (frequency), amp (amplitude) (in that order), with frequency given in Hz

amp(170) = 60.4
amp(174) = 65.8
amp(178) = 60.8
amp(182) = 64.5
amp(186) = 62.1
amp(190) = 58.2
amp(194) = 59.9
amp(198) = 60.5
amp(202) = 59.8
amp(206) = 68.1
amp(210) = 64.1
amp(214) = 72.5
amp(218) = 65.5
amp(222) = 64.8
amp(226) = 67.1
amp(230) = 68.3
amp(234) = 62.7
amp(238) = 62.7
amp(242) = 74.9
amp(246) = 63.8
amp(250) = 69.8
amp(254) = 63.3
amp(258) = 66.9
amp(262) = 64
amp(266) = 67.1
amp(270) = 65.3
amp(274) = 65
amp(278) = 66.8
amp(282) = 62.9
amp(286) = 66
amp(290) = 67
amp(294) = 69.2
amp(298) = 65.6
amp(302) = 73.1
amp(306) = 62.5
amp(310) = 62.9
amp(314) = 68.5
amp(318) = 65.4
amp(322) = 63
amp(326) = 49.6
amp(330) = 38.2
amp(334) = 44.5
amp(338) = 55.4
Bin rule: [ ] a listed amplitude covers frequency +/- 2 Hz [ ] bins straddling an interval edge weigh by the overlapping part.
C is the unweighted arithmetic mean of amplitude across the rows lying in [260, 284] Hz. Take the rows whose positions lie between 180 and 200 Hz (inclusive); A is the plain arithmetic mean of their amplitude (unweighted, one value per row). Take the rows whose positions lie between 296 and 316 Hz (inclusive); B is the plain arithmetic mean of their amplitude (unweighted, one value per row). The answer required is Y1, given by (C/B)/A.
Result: 0.0161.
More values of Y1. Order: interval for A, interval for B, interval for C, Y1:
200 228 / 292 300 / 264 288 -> 0.0147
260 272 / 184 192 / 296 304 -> 0.0176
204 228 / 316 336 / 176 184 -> 0.0179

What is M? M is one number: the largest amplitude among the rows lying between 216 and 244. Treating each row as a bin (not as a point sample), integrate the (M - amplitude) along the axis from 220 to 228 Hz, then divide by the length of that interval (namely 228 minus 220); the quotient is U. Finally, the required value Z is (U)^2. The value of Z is 80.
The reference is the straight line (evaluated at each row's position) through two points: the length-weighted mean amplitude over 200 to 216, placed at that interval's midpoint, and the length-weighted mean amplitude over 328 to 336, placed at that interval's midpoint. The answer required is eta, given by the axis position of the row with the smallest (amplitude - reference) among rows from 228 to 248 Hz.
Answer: 234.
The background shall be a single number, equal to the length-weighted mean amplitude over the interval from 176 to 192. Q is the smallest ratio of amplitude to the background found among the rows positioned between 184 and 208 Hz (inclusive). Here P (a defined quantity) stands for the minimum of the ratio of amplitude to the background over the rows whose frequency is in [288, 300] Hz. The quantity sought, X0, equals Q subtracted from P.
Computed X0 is 0.12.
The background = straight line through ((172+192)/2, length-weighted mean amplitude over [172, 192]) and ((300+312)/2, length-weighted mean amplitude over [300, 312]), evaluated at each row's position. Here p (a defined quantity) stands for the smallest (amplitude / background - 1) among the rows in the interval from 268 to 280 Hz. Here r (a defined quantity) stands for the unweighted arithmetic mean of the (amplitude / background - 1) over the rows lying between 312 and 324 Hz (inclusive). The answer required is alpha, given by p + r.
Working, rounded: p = -0.003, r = -0.014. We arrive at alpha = -0.02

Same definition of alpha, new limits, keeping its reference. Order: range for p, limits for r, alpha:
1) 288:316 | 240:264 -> -0.01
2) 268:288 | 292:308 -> -0.01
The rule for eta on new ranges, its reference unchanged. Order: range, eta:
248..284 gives 254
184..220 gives 190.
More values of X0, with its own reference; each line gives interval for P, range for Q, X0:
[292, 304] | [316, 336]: 0.45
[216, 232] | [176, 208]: 0.11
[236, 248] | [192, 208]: 0.05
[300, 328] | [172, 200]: -0.14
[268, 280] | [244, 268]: 0.03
